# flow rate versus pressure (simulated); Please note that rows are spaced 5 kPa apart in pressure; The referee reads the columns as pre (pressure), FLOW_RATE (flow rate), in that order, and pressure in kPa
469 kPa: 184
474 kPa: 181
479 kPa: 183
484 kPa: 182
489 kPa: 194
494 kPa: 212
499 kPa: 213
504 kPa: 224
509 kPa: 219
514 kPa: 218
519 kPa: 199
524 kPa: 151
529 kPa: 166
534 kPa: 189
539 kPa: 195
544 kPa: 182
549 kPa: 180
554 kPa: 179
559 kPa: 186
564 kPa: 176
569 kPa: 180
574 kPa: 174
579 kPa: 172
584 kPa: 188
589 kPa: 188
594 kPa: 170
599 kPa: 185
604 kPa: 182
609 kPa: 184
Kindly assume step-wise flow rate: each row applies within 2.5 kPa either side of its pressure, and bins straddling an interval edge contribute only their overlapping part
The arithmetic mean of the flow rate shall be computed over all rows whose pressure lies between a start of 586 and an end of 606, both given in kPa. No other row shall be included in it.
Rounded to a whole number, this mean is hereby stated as 181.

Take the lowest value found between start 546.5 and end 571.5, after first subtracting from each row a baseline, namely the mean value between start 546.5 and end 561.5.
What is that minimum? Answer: -6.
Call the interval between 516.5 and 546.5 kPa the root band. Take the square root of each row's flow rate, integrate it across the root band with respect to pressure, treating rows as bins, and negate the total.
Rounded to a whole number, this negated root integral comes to -402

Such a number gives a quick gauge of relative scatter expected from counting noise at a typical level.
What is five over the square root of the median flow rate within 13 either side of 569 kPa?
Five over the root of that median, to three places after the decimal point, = 0.377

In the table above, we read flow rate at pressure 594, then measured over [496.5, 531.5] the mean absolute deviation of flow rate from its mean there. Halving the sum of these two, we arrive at 96.4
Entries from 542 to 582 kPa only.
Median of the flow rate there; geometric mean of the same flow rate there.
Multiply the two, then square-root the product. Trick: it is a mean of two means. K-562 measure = 179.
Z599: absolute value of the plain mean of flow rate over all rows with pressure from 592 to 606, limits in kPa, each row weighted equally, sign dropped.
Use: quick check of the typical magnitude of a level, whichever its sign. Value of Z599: 179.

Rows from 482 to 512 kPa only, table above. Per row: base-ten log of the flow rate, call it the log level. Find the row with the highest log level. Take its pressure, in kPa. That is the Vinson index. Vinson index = 504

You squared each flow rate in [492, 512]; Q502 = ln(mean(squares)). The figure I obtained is 10.76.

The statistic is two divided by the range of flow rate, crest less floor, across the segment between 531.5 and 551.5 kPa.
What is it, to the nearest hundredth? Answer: 0.13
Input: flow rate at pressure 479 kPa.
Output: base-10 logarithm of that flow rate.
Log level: 2.26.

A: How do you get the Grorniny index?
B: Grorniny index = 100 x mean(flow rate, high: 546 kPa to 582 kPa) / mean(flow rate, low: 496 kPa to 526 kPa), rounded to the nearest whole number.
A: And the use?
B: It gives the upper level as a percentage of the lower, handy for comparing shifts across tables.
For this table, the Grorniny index 87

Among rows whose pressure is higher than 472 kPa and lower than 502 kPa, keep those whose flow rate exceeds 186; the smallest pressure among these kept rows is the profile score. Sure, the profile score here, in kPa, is 489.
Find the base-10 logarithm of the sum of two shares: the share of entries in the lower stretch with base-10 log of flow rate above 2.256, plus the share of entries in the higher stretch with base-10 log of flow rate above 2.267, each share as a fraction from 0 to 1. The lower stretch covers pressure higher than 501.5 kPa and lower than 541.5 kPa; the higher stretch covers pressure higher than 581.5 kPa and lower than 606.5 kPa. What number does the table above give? 0.130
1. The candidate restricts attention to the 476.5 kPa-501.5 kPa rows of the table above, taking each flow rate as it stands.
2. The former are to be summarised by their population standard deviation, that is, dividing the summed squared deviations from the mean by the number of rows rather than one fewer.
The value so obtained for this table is 13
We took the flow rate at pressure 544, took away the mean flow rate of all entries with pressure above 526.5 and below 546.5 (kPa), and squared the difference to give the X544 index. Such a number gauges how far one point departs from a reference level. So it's 1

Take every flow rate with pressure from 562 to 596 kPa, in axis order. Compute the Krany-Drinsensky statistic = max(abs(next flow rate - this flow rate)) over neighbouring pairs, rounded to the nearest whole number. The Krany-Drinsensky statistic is 18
